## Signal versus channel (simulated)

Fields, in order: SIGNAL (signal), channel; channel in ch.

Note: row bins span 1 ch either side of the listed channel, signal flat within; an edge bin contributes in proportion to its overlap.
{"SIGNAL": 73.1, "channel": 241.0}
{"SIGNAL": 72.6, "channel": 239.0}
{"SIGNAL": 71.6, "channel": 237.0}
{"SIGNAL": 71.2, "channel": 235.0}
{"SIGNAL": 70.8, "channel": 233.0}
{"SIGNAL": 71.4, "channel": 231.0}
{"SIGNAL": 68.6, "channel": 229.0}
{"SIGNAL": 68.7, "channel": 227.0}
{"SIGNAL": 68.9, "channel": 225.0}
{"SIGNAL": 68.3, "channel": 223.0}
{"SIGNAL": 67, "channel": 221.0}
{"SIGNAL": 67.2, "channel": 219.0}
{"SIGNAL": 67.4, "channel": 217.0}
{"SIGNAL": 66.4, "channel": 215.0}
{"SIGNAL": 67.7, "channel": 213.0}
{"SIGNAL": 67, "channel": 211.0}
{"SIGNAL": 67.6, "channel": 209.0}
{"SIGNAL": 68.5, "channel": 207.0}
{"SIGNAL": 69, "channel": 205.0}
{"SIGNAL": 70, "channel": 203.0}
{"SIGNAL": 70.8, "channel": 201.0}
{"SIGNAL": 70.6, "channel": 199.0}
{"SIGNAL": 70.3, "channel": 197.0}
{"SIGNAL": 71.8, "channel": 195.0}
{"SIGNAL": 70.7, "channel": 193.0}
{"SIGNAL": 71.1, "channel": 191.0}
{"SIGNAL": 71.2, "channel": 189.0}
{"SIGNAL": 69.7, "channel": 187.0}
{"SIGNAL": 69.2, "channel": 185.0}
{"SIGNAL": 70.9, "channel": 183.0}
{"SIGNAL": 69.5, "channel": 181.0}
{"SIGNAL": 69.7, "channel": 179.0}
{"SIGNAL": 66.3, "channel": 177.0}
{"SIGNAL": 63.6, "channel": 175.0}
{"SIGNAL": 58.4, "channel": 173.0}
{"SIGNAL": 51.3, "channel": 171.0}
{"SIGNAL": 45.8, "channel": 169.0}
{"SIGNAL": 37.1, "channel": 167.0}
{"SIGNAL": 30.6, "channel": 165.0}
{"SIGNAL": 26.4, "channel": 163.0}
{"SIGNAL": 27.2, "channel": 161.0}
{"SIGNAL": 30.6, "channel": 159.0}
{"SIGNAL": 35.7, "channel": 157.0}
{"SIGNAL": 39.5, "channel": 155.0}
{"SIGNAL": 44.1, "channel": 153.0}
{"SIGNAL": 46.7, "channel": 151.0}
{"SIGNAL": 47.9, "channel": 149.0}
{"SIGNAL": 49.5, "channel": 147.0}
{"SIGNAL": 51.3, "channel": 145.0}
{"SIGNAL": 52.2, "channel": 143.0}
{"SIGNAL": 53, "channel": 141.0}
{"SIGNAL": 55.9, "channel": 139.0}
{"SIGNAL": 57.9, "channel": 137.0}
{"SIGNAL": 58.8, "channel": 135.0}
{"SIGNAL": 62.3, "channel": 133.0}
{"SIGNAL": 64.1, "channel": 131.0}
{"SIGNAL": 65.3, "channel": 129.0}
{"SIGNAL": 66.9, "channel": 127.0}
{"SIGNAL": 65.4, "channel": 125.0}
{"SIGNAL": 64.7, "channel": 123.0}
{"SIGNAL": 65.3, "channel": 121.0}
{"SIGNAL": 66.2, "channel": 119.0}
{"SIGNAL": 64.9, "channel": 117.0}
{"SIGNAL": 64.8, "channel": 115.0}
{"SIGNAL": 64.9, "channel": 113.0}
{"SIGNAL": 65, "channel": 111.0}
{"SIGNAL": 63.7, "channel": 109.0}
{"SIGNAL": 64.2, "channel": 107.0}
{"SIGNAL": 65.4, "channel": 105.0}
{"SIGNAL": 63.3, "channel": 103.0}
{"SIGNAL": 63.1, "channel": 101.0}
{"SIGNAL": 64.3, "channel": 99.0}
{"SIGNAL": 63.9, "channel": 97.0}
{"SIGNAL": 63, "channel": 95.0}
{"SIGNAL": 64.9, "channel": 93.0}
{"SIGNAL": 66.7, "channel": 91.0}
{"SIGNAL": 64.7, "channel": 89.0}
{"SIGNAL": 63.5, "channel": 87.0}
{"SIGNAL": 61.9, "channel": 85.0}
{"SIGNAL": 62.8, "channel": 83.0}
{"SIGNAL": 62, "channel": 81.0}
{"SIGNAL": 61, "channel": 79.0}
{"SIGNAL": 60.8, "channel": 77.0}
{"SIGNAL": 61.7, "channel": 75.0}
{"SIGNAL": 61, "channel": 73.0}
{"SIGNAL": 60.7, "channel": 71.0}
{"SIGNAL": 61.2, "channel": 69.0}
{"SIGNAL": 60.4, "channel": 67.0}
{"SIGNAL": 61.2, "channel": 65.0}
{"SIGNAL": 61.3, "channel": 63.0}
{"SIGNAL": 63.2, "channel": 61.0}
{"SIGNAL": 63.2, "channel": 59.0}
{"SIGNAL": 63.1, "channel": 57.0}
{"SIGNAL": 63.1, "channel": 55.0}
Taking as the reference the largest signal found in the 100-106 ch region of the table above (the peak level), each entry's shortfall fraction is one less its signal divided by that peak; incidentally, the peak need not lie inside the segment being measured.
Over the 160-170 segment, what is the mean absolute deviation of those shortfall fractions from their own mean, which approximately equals 0.0982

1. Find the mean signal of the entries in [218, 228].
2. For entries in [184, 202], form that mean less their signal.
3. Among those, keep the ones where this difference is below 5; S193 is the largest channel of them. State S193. 201.0 ch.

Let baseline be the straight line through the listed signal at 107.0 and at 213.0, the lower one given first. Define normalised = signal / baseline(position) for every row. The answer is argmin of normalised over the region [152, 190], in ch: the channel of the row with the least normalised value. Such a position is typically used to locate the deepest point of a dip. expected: 163.0 ch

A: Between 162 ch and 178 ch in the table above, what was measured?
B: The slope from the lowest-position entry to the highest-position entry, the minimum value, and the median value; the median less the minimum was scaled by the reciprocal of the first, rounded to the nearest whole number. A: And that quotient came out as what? 8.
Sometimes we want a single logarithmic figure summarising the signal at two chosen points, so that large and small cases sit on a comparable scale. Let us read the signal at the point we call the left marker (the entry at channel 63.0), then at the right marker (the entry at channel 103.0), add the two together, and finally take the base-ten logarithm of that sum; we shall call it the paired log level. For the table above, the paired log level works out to 2.10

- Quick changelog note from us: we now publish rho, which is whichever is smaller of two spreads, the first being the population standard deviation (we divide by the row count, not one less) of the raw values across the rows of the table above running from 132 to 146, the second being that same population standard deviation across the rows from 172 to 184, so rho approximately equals 3.7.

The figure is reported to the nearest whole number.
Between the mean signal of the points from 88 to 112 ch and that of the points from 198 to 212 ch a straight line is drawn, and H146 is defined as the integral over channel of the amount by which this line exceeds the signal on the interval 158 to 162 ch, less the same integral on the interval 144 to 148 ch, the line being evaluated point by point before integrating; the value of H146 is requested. 89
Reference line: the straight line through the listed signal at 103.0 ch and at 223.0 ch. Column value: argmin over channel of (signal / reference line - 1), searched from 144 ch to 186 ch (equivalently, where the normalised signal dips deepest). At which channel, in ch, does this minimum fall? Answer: 163.0 ch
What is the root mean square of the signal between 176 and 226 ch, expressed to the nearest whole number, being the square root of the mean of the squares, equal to 69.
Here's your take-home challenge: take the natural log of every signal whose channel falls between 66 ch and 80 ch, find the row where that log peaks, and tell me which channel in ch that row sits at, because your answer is 75.0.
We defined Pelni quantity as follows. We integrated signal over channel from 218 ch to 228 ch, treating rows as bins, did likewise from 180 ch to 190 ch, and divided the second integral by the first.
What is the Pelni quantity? 1.03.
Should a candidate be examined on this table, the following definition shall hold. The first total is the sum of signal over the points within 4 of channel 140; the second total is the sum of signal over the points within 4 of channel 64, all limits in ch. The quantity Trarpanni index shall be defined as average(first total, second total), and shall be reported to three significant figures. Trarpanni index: 233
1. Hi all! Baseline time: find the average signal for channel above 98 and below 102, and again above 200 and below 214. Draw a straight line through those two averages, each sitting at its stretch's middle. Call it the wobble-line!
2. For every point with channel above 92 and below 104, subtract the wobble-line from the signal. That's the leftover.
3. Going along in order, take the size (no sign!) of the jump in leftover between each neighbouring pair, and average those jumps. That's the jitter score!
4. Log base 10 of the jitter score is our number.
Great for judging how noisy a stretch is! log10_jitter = -0.05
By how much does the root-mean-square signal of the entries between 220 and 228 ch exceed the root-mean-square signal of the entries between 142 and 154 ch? 20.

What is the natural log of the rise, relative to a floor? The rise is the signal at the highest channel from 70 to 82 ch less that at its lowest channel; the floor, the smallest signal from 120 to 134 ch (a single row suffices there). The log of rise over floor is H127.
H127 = -3.9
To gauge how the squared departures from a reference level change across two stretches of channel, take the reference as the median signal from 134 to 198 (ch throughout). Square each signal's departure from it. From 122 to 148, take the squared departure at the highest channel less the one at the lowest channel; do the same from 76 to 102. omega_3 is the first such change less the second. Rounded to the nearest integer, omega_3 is -115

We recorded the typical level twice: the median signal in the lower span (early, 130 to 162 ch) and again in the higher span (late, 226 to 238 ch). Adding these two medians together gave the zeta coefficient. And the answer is 121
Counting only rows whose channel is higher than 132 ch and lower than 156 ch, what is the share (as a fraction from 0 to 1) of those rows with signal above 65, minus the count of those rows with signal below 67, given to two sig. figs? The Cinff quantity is -12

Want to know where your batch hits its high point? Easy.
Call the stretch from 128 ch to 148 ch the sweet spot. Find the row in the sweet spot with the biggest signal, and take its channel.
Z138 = 129.0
